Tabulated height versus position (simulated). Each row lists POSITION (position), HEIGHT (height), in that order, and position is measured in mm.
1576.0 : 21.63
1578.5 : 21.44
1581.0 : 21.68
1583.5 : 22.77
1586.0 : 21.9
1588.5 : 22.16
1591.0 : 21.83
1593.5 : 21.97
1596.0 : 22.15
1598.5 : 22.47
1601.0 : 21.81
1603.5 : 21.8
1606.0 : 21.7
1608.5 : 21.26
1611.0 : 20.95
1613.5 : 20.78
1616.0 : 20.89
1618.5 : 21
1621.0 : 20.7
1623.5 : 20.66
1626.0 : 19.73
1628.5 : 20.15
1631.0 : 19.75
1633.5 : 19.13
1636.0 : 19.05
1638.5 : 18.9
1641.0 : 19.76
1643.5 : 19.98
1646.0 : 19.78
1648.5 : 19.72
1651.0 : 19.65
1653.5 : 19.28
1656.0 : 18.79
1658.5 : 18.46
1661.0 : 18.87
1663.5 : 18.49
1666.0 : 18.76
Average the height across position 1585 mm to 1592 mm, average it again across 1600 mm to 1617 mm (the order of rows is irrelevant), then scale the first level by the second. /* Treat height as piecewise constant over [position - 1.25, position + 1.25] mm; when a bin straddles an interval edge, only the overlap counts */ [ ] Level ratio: 1.03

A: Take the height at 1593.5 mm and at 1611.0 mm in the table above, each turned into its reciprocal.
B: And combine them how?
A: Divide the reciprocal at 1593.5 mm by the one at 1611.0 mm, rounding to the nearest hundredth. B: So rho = 0.95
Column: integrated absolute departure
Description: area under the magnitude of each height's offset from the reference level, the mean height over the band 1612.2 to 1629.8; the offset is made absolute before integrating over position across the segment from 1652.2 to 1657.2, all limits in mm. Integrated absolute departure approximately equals 7.6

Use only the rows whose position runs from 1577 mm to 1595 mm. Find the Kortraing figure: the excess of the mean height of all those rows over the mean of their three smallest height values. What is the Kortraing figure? 0.31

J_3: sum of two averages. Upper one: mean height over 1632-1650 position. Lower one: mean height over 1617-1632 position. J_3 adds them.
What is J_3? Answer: 39.8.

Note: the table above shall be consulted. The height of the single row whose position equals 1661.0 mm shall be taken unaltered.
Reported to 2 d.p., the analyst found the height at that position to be 18.87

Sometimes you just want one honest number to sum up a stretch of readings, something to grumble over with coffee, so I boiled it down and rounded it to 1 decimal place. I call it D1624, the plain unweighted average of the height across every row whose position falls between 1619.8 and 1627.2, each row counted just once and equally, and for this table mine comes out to 20.4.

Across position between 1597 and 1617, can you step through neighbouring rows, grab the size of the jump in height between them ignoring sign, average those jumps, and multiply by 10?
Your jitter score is 2.6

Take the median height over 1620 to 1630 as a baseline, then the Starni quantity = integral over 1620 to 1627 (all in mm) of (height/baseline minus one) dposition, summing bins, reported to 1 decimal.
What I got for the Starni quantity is 0.0 mm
